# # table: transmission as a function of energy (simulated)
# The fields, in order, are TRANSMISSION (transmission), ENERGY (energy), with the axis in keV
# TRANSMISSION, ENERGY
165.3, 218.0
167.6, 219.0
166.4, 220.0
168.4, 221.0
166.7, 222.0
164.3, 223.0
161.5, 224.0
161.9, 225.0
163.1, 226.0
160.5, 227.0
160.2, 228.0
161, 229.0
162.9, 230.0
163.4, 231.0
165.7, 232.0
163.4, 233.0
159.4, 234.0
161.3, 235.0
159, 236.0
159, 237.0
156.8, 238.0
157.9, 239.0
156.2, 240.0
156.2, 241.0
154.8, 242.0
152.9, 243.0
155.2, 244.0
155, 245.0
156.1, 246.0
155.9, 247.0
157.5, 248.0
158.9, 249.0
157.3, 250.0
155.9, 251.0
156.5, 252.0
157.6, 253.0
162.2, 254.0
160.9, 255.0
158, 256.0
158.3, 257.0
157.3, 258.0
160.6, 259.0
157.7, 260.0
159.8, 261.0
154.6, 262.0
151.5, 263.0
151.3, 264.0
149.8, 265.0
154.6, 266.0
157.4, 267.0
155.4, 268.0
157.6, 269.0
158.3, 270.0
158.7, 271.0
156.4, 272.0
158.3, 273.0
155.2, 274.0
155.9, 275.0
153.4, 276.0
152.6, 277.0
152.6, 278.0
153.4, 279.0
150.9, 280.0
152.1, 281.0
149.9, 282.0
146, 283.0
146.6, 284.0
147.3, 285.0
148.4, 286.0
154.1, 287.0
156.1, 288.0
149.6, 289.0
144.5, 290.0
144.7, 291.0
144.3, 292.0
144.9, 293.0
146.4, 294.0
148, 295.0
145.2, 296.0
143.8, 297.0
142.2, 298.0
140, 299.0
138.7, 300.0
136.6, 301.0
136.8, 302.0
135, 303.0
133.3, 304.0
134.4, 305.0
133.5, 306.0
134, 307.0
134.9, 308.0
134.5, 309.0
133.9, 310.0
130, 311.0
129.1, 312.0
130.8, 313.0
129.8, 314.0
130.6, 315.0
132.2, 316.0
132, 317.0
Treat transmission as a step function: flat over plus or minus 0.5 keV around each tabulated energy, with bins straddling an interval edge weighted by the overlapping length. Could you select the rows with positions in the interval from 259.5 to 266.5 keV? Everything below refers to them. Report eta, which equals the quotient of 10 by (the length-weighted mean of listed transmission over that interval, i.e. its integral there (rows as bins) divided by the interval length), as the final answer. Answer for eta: 0.0649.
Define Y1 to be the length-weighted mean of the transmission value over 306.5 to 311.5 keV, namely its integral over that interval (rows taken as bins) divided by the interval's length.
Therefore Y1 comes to 133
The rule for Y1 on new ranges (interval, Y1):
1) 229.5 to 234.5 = 163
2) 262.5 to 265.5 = 151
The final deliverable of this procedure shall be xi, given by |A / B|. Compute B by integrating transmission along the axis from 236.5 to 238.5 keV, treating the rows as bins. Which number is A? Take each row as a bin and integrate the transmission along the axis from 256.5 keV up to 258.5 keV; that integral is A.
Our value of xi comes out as 1.00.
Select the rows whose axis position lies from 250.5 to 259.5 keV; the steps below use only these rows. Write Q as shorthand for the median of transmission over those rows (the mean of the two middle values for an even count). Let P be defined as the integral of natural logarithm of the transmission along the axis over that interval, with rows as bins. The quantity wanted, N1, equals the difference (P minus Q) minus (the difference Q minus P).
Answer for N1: -225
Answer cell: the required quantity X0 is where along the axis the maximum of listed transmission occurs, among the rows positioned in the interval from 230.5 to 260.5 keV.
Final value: 232.0 keV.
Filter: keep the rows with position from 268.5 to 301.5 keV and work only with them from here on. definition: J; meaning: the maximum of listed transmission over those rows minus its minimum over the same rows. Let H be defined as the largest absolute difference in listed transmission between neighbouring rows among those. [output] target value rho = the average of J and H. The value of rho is 14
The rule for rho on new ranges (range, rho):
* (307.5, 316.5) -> 5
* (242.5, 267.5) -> 9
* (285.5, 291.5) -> 9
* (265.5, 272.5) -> 3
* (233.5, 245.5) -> 5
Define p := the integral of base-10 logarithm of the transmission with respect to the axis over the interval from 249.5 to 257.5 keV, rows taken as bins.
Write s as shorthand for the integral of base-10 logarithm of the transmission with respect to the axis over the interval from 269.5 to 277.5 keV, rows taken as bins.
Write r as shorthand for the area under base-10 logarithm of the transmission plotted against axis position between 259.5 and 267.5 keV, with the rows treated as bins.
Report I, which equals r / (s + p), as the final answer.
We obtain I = 0.498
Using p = 17.6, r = 17.5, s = 17.5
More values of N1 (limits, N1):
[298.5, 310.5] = -152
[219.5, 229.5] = -223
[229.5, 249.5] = -113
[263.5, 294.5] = 6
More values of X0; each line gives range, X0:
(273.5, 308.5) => 288.0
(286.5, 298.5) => 288.0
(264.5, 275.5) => 271.0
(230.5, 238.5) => 232.0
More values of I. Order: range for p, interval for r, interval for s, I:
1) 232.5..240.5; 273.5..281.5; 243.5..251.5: 0.497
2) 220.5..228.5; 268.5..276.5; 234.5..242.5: 0.498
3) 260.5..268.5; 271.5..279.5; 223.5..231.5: 0.498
